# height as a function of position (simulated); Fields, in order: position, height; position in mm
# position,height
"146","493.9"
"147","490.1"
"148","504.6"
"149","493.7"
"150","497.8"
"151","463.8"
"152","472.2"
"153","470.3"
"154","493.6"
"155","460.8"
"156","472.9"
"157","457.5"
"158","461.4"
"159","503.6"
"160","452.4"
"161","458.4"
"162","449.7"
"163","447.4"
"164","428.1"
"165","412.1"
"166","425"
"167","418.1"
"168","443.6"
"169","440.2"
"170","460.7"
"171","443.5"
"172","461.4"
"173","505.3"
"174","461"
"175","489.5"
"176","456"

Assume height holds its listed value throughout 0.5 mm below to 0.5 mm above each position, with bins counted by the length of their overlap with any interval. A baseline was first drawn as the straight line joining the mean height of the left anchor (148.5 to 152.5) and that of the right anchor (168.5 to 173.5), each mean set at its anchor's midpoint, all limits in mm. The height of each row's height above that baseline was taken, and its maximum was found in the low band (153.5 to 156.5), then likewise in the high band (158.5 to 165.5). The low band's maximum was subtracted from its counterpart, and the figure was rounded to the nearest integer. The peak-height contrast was 15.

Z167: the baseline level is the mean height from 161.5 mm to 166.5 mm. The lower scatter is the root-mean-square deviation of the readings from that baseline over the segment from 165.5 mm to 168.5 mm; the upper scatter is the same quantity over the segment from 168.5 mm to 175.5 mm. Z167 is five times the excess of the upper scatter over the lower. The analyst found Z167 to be 143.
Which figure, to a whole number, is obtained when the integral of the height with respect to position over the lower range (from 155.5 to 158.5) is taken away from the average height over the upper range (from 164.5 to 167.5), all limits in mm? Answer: -973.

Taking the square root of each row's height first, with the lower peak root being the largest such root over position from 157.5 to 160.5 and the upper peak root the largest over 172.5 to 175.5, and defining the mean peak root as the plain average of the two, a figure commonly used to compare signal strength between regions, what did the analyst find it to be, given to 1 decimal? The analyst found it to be 22.5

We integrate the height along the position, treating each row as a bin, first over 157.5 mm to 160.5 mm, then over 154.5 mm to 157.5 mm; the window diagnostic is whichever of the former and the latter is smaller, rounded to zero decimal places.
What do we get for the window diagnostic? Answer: 1391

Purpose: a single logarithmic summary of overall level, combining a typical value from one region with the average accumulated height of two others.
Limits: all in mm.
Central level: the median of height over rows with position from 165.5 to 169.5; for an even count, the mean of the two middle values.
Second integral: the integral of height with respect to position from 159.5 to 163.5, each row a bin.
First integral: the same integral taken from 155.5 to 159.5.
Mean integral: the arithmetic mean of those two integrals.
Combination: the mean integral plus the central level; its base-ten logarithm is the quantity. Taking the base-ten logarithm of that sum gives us 3.36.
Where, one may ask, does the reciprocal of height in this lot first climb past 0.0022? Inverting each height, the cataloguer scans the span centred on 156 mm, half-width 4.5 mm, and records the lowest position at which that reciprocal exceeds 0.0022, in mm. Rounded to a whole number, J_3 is 160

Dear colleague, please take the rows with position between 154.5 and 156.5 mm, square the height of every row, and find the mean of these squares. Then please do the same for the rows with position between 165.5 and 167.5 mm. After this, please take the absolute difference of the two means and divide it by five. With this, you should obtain 8054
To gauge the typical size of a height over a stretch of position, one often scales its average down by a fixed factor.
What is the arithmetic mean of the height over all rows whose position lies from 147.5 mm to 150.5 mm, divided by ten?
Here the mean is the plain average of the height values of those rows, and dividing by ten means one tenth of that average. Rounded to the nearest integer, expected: 50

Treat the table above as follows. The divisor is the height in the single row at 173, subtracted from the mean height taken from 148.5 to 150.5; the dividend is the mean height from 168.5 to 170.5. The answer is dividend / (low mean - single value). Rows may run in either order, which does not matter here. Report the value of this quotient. -47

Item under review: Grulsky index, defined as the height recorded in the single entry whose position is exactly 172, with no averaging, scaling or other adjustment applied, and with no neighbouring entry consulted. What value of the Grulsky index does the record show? 461.4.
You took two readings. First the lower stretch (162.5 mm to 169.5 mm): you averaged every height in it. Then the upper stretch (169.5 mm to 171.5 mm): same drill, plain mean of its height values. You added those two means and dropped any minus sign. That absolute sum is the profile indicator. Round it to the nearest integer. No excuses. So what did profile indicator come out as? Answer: 883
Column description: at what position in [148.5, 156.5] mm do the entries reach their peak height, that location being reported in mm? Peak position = 150 mm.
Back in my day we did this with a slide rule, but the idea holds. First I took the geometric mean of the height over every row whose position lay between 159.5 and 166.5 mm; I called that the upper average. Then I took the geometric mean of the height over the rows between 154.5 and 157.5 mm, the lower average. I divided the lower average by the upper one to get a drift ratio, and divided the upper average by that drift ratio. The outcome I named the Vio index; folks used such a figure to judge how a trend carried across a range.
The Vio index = 415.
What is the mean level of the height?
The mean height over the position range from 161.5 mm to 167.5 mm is 430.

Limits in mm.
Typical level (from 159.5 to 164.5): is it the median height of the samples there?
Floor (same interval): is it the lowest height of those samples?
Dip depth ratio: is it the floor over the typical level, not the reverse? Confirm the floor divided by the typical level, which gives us 0.952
